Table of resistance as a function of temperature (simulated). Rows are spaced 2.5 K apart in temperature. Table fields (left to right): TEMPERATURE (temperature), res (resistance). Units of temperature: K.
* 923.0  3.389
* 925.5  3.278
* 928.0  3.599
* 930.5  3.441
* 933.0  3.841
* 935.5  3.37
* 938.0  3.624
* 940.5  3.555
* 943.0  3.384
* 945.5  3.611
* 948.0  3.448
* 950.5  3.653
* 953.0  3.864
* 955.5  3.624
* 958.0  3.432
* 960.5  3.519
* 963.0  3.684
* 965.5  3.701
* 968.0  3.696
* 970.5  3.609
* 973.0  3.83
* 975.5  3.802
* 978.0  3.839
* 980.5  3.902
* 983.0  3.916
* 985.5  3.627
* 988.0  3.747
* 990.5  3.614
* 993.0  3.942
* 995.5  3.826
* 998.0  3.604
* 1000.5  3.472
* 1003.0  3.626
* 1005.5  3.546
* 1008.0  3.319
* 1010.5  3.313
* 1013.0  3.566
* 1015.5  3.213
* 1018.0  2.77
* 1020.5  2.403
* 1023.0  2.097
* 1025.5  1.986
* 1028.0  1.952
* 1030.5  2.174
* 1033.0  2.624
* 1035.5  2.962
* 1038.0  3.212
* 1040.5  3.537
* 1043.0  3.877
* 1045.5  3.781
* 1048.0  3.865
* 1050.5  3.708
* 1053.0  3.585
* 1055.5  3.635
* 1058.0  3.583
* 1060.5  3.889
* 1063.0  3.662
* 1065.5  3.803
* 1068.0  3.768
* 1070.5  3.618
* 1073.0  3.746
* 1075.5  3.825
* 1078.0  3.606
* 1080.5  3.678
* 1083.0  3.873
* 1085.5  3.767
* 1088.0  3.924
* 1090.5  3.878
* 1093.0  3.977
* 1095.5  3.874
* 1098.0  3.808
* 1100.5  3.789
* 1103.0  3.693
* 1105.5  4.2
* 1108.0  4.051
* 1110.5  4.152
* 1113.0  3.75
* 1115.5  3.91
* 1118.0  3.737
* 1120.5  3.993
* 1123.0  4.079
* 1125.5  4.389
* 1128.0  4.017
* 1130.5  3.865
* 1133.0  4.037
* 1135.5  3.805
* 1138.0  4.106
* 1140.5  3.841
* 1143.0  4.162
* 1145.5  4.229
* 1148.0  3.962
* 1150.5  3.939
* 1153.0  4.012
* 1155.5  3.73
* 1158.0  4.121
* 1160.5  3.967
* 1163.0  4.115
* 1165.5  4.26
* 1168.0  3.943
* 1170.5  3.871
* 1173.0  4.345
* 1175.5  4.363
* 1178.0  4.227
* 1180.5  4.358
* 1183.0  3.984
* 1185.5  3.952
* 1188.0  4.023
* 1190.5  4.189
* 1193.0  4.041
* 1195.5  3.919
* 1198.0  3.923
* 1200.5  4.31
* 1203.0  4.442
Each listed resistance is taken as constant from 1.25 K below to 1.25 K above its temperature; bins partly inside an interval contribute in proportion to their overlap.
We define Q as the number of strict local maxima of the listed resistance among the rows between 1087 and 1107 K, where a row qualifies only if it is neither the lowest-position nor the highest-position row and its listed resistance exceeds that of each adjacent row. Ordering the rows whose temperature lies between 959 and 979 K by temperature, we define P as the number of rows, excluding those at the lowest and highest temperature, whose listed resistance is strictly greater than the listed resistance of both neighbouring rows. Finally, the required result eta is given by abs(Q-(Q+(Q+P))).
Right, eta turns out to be 3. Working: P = 2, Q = 1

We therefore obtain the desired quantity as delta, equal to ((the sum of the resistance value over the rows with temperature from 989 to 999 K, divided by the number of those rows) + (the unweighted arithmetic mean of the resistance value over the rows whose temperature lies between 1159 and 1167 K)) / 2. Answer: 3.93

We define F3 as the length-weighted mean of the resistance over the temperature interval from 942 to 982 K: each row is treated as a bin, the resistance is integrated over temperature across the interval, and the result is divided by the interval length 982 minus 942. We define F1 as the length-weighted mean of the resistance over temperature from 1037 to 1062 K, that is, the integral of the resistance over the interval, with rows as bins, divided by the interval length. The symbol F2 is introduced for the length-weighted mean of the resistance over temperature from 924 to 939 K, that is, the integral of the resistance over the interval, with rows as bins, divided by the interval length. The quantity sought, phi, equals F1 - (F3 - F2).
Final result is 3.5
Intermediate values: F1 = 3.67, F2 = 3.52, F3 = 3.7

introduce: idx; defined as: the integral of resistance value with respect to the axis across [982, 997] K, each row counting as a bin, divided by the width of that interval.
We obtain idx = 3.77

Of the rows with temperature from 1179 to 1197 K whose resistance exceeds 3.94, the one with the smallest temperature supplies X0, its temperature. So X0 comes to 1180.5 K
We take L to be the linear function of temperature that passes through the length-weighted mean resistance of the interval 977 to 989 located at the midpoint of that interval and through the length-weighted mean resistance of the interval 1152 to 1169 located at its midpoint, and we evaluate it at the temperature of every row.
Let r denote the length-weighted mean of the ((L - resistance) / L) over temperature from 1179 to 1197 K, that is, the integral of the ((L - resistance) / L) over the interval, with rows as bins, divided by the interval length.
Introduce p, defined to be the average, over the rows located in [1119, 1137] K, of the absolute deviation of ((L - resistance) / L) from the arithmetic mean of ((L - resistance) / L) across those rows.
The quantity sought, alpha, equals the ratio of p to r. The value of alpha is -11.3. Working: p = 0.031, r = -0.003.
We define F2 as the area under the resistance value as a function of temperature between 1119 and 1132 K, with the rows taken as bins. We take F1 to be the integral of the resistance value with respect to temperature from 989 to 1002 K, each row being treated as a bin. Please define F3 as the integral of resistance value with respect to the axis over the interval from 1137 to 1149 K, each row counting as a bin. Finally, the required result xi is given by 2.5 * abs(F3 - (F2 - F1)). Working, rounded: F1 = 48.0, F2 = 52.8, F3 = 48.7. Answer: 110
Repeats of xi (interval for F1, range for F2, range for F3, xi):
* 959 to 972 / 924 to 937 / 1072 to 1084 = 117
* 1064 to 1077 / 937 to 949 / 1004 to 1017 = 126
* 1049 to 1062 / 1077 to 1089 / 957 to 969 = 115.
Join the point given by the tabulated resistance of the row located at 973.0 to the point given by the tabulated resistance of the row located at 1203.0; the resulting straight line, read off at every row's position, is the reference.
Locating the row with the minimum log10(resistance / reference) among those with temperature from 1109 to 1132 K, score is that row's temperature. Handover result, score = 1118.0 K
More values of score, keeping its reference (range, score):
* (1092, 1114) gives 1103.0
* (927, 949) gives 943.0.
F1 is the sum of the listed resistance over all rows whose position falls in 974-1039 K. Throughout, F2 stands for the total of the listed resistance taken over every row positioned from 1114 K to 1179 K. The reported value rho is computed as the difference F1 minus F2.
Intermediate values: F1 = 84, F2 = 105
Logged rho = -21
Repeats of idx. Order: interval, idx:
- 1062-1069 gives 3.75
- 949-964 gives 3.63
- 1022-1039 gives 2.42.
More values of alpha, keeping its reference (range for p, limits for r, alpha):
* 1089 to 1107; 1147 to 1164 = 2.9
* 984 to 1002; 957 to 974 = 0.9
